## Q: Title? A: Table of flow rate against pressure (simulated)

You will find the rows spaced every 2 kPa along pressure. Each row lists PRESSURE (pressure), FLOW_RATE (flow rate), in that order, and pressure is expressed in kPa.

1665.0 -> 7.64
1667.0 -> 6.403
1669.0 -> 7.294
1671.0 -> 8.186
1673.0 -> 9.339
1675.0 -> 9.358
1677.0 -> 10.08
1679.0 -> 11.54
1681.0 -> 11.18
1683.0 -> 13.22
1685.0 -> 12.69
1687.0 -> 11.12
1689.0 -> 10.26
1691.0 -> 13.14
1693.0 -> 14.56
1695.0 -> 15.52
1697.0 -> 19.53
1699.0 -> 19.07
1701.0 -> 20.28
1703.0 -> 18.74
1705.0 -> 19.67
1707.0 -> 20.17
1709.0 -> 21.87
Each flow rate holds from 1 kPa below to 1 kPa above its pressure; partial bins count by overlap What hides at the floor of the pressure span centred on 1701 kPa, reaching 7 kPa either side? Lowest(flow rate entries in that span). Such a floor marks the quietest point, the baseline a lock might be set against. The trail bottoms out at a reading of 15.52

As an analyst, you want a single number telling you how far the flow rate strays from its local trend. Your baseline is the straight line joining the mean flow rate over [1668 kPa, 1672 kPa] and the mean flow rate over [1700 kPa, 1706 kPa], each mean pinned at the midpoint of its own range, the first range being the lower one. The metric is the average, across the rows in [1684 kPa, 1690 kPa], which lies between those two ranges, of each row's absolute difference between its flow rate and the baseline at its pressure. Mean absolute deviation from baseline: 2.5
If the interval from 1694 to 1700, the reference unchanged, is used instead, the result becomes 1.4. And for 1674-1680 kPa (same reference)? 0.3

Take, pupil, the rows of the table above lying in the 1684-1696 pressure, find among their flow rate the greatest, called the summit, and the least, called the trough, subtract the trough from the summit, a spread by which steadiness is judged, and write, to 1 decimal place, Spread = 5.3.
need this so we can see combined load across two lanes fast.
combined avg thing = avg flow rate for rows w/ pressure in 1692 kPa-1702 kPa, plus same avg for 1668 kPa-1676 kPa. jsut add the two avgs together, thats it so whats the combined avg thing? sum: 26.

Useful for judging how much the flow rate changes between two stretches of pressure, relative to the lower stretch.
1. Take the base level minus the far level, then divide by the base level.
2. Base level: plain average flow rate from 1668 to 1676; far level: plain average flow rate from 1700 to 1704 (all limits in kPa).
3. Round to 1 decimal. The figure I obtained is -1.3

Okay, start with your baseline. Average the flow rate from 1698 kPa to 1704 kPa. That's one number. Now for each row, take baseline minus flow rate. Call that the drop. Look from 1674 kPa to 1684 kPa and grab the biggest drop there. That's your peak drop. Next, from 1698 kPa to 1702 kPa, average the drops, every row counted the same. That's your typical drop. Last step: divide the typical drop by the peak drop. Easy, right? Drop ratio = -0.031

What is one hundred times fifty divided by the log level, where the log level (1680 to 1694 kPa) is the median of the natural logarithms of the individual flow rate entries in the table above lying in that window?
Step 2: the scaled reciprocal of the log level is 1968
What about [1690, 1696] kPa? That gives 1867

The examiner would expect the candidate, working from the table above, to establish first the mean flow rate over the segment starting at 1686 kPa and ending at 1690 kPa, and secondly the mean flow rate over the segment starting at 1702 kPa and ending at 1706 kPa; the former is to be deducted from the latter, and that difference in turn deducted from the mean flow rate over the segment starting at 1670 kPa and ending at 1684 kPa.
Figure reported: 1.9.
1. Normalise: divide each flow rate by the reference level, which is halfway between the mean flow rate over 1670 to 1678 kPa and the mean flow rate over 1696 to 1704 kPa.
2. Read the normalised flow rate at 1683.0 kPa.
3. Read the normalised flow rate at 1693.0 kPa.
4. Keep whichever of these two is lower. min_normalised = 0.92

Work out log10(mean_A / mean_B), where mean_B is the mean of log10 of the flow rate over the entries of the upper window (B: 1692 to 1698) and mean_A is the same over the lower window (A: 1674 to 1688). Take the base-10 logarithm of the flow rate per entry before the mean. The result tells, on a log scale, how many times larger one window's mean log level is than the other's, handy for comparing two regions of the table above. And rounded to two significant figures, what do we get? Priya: -0.063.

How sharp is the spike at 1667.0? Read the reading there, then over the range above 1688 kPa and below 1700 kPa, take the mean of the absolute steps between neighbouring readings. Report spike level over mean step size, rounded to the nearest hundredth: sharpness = 3.29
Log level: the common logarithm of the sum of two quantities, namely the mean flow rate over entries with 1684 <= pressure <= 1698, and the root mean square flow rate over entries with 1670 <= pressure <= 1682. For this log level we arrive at 1.38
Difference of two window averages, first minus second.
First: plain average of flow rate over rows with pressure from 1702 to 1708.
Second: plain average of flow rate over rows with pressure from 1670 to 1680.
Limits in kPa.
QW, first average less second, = 10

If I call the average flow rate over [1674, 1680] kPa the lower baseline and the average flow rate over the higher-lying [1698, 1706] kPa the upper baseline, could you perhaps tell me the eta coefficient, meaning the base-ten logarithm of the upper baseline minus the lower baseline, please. 1.0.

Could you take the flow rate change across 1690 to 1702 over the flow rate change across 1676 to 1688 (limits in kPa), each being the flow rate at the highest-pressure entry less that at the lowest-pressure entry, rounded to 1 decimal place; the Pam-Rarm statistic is 6.9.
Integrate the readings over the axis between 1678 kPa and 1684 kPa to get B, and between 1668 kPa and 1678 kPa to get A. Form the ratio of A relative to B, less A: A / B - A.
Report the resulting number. -87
